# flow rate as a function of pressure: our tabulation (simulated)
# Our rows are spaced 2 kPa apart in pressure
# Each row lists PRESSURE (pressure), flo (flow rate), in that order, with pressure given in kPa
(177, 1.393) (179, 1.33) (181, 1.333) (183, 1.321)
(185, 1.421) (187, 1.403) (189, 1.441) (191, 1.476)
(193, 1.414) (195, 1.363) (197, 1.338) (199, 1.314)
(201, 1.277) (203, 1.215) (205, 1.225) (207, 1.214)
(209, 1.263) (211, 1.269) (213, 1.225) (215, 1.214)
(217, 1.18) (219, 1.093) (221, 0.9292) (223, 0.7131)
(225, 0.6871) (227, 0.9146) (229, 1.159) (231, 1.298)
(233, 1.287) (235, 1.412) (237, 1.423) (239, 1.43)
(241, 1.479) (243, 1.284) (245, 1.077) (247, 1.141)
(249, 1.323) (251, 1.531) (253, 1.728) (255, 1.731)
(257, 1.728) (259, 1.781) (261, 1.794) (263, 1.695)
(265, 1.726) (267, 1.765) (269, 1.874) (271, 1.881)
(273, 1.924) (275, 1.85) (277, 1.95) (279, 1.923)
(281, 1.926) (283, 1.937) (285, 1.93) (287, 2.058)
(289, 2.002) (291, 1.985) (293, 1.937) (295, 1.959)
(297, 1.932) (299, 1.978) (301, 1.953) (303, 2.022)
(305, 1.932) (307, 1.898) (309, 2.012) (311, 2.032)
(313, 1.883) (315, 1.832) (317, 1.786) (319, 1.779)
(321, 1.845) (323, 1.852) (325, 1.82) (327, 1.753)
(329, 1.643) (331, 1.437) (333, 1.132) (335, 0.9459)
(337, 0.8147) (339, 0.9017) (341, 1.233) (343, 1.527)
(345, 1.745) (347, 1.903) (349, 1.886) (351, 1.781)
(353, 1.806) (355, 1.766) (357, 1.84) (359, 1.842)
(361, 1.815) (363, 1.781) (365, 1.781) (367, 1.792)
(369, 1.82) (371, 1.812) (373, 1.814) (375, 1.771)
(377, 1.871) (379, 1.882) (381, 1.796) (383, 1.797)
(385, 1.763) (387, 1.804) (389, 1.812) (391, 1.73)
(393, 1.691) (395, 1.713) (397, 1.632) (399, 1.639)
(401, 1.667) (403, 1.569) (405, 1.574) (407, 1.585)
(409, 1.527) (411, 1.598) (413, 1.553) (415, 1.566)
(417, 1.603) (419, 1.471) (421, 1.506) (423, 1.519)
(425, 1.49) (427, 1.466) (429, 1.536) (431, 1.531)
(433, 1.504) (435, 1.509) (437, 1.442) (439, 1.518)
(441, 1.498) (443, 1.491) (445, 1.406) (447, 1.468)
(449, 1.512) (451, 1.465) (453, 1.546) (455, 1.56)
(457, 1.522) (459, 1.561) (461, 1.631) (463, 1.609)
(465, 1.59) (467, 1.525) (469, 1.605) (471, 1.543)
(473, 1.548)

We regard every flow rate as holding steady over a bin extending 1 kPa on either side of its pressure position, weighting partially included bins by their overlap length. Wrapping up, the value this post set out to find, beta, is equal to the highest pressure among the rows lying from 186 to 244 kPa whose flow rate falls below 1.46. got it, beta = 243 kPa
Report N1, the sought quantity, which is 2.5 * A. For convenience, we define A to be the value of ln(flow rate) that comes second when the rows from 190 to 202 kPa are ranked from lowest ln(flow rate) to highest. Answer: 0.7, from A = 0.3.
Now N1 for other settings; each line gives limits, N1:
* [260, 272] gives 1.4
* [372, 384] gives 1.5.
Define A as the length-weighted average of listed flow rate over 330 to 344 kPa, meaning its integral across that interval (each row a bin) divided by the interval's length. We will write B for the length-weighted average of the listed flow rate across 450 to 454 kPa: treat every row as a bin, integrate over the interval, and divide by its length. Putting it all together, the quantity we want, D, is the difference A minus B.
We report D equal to -0.4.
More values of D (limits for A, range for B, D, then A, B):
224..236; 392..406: -0.5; 1.1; 1.64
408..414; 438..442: 0.1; 1.6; 1.51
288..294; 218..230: 1.1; 2.0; 0.92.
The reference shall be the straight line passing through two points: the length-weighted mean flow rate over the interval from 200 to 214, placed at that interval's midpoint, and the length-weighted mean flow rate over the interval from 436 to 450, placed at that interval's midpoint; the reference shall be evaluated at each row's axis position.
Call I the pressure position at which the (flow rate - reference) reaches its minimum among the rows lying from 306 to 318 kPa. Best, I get 317 kPa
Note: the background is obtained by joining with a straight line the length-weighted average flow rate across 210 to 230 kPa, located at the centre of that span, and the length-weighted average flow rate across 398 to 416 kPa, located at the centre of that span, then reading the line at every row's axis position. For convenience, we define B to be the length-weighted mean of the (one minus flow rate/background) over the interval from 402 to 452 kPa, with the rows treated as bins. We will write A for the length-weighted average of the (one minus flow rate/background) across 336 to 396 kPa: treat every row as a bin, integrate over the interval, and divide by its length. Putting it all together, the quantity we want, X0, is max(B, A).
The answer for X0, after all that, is 0.08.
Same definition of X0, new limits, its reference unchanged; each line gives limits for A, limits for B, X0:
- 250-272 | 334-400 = -0.14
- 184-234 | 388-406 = -0.07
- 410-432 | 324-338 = 0.06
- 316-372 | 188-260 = -0.17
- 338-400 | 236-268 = -0.18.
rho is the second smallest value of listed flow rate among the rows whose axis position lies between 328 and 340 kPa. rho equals 0.9017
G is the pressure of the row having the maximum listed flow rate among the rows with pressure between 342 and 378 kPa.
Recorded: 347 kPa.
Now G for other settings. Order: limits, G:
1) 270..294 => 287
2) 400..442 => 401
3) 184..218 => 191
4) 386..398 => 389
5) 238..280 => 277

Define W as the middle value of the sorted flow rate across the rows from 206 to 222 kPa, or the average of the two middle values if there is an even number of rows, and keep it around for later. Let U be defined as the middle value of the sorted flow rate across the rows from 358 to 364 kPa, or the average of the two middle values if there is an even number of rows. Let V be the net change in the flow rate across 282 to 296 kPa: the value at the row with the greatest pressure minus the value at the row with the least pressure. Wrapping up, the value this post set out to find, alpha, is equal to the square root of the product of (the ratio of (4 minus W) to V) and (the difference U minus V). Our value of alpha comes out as 15.1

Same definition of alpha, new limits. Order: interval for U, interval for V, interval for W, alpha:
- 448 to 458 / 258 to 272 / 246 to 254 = 6.0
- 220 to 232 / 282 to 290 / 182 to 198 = 5.8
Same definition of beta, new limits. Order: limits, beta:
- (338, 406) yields 341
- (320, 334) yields 333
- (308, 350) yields 341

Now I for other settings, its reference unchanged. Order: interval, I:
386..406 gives 403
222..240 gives 225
